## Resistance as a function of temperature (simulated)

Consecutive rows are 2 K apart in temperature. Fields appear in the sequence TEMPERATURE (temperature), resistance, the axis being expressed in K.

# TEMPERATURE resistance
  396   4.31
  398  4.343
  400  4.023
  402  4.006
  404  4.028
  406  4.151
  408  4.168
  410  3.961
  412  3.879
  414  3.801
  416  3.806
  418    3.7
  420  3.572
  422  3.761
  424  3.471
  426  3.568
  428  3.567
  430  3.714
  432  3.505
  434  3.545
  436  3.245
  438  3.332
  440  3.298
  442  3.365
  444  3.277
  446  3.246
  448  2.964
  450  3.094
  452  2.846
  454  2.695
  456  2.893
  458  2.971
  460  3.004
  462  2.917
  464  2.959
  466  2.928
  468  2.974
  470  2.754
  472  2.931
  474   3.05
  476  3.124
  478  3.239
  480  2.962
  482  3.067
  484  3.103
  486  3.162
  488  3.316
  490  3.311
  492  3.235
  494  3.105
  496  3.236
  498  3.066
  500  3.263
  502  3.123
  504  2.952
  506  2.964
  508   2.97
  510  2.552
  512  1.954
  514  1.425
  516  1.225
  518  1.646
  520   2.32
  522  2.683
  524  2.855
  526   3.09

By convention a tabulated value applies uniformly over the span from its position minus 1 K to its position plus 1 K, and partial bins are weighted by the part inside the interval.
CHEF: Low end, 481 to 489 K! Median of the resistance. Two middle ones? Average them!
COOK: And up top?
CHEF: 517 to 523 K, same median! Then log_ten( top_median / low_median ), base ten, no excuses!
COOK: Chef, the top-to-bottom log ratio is -0.13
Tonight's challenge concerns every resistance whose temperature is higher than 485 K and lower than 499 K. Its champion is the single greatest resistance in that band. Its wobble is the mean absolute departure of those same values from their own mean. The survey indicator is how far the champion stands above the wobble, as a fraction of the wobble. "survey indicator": 40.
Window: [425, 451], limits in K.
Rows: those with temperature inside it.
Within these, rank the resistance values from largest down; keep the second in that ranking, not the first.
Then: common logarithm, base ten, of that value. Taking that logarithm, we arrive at 0.552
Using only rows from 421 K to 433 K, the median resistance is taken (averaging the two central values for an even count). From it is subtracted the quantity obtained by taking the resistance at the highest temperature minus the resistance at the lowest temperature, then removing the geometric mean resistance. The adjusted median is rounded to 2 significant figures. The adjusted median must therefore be 7.4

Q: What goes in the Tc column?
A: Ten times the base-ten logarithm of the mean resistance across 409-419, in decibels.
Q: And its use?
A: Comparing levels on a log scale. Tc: 5.8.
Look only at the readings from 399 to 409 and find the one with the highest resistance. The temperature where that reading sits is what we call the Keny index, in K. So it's 408 K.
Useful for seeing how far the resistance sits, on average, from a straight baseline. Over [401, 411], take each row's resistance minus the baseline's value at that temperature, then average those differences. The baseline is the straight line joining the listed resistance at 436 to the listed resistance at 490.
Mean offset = 0.9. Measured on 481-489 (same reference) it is -0.1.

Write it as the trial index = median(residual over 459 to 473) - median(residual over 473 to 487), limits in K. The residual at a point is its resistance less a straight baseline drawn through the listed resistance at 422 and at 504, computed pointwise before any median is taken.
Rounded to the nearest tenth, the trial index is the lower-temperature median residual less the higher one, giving -0.3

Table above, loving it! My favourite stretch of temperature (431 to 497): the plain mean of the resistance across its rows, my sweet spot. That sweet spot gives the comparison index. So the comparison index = 3.11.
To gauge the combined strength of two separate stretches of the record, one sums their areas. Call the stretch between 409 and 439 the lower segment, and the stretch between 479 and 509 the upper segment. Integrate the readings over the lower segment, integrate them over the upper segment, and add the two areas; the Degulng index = 203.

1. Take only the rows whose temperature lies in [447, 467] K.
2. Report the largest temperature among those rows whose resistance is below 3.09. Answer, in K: 466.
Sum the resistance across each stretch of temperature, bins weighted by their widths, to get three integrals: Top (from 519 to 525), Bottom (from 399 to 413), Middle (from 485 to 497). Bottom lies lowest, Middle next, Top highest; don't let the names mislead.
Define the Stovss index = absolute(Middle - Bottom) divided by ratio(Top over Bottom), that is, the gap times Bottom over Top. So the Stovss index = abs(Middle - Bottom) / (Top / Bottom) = 64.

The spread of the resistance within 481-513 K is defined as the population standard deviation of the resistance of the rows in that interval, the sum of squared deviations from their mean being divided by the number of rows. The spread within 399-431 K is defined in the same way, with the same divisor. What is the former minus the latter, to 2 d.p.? 0.12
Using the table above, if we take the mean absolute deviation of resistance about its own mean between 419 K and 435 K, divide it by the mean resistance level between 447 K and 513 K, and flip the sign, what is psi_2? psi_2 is -0.03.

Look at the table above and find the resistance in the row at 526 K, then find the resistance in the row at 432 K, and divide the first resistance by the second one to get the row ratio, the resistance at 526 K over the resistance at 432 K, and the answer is 0.88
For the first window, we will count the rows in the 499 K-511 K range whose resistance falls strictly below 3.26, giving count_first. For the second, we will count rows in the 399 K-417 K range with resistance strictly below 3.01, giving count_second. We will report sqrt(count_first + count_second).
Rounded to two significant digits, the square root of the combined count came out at 2.2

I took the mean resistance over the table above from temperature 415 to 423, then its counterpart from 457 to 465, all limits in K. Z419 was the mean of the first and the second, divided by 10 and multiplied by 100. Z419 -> 33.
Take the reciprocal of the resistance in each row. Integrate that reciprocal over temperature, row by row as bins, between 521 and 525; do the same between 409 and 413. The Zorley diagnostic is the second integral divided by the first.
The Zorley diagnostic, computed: 0.7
